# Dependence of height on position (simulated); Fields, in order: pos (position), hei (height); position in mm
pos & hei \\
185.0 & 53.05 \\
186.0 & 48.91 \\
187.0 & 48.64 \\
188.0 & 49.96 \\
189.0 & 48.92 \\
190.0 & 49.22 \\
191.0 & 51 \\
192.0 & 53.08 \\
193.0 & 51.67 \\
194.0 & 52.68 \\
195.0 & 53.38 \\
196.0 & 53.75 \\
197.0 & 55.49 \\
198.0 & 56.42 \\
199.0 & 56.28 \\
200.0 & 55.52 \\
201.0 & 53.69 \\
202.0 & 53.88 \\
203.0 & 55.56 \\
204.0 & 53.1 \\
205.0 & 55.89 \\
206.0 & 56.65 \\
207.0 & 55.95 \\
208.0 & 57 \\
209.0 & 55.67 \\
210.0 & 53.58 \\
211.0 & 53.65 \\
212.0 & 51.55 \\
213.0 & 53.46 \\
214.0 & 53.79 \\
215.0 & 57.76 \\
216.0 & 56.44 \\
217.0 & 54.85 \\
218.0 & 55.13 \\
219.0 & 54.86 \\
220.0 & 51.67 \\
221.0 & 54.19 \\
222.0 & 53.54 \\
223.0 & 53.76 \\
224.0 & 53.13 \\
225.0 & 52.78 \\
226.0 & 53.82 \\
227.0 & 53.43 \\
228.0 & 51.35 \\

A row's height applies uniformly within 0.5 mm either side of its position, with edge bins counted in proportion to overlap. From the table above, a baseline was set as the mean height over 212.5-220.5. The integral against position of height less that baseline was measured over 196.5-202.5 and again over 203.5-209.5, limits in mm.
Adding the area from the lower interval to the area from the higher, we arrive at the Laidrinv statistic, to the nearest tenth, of 8.6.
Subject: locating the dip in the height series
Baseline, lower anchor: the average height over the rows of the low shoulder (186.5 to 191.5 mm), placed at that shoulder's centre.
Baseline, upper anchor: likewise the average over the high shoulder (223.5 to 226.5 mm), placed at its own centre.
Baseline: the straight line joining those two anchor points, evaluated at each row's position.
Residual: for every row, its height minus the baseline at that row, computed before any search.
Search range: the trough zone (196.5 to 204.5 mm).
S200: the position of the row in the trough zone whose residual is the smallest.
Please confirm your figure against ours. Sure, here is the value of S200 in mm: 204.0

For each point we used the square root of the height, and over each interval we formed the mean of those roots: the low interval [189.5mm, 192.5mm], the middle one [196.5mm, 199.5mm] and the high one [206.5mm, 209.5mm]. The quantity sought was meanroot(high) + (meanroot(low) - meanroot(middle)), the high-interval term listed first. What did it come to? 7.16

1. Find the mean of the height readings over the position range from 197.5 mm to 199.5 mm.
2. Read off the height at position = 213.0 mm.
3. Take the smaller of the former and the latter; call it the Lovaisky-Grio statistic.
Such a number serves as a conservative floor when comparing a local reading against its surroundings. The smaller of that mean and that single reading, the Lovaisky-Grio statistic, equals 53.5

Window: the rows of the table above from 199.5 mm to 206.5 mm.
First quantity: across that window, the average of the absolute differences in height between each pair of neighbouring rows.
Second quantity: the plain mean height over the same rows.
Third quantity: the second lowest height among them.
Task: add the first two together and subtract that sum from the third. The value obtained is -2.8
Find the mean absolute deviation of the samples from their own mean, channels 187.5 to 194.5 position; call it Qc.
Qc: 1.34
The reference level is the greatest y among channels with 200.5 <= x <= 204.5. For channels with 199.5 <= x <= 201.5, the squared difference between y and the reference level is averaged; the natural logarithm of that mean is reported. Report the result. 0.56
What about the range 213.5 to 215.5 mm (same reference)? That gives 1.38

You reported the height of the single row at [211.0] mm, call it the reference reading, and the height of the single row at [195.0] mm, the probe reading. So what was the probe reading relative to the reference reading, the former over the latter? 0.995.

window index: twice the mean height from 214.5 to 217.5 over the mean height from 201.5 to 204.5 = 2.08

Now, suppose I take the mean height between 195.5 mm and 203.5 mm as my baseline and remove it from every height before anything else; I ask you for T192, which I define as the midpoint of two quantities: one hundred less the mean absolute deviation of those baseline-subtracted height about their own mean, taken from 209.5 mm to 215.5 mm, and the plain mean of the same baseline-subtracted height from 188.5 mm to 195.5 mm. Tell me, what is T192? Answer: 47.5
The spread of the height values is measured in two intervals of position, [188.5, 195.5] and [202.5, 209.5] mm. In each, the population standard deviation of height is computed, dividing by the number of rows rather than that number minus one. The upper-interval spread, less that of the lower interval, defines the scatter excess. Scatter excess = -0.5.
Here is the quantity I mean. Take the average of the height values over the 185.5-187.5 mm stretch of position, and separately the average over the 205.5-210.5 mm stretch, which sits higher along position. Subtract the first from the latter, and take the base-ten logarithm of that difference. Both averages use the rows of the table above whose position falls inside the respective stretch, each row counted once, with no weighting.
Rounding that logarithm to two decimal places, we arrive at 0.84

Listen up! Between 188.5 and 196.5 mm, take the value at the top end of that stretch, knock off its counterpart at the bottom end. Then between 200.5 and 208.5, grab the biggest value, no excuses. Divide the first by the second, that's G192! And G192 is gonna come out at 0.08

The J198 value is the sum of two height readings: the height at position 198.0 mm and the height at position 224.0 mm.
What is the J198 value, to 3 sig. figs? 110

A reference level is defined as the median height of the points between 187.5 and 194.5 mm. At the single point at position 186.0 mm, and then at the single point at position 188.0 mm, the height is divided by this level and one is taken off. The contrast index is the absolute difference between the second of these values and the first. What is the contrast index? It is 0.021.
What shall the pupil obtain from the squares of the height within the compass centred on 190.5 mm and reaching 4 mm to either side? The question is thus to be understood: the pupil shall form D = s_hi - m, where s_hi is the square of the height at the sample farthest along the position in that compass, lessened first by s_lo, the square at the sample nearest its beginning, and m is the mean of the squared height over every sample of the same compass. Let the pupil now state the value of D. -2158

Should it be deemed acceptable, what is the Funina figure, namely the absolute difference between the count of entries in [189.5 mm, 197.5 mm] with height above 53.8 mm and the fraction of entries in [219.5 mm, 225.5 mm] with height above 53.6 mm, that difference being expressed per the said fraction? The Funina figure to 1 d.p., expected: 2.0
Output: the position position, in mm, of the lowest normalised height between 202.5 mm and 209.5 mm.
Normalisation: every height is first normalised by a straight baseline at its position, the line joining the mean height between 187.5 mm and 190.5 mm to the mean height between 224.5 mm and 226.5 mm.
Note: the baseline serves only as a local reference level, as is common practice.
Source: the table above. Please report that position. 204.0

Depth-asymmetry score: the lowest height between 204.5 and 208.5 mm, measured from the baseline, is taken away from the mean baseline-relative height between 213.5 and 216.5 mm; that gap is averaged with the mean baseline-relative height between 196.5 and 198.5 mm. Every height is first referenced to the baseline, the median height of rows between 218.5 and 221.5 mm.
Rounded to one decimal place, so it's 0.9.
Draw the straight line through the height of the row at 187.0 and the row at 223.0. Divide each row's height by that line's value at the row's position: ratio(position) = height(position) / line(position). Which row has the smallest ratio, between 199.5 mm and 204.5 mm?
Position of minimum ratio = 204.0 mm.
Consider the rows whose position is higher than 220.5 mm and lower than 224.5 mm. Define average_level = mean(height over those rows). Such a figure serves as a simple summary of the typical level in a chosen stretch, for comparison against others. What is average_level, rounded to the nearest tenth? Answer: 53.7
